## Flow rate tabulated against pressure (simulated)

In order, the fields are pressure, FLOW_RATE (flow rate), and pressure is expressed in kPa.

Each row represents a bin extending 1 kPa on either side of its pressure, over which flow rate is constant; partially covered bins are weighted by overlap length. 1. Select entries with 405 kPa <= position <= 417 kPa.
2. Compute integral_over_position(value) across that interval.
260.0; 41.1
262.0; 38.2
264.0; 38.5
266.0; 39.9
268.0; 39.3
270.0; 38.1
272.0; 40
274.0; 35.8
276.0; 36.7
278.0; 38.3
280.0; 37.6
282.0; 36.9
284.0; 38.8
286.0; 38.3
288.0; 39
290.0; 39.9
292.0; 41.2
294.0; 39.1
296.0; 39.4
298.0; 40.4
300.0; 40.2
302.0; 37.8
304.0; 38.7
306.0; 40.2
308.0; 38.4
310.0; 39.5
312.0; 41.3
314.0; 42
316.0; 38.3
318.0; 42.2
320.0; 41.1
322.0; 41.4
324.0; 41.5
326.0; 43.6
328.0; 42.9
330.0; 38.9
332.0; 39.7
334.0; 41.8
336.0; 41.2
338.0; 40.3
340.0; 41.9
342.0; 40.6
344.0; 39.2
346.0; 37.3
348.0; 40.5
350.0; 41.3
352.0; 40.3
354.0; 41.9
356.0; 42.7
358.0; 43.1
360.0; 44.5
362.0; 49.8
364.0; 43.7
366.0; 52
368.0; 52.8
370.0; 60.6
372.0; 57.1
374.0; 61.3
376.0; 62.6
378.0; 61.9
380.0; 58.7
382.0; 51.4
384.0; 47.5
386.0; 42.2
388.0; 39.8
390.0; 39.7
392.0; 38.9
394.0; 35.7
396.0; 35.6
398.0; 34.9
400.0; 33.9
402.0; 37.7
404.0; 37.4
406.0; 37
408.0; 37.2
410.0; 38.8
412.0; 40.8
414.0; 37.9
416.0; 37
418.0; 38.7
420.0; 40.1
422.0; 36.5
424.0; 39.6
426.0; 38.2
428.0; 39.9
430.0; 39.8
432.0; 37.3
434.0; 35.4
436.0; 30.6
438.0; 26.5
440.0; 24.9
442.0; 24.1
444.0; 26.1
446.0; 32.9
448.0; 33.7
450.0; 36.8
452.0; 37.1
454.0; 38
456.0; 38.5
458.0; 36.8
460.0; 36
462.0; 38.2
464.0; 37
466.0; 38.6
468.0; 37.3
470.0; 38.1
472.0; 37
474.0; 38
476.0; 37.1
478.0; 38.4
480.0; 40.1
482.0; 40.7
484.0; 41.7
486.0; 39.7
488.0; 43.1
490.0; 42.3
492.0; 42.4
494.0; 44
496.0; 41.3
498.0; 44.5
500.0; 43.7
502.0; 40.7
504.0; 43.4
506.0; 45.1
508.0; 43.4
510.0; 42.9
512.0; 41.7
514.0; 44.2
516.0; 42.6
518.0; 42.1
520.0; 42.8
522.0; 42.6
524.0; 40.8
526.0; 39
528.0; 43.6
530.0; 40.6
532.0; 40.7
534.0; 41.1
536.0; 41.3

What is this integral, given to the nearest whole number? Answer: 457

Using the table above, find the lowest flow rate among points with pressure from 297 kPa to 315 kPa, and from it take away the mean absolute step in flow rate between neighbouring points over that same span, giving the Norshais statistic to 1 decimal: 36.5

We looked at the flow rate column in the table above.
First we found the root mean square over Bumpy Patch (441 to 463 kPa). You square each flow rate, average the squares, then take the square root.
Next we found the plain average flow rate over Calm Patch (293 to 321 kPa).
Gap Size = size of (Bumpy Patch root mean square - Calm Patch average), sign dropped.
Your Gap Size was 5.2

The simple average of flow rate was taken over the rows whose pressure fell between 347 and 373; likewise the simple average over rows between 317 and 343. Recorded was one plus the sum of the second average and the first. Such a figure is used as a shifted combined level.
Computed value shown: 89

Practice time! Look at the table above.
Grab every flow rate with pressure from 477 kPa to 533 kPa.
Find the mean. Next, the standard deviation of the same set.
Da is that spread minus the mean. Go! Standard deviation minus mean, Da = -40.4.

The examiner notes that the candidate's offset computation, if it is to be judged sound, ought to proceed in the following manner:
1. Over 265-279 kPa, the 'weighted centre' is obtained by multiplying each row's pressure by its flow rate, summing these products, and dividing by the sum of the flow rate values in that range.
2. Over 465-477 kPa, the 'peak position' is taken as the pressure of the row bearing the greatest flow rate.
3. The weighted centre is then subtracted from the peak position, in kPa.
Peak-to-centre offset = 194.1 kPa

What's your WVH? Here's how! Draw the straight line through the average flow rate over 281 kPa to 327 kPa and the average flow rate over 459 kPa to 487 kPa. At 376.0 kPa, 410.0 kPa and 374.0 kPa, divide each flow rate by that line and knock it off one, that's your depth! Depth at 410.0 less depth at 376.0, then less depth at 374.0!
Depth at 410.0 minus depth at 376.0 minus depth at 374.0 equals 1.16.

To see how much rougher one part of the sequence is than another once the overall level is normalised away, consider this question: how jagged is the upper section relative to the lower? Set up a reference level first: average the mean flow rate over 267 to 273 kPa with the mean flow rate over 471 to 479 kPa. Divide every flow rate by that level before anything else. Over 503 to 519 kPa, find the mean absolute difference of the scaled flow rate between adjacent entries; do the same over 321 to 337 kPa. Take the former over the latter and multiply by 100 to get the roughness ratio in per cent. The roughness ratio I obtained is 93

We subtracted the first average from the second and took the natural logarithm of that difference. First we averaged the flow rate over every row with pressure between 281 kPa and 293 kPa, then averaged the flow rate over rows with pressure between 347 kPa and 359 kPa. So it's 1.0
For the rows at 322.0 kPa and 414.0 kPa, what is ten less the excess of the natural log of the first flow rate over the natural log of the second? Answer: 9.9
